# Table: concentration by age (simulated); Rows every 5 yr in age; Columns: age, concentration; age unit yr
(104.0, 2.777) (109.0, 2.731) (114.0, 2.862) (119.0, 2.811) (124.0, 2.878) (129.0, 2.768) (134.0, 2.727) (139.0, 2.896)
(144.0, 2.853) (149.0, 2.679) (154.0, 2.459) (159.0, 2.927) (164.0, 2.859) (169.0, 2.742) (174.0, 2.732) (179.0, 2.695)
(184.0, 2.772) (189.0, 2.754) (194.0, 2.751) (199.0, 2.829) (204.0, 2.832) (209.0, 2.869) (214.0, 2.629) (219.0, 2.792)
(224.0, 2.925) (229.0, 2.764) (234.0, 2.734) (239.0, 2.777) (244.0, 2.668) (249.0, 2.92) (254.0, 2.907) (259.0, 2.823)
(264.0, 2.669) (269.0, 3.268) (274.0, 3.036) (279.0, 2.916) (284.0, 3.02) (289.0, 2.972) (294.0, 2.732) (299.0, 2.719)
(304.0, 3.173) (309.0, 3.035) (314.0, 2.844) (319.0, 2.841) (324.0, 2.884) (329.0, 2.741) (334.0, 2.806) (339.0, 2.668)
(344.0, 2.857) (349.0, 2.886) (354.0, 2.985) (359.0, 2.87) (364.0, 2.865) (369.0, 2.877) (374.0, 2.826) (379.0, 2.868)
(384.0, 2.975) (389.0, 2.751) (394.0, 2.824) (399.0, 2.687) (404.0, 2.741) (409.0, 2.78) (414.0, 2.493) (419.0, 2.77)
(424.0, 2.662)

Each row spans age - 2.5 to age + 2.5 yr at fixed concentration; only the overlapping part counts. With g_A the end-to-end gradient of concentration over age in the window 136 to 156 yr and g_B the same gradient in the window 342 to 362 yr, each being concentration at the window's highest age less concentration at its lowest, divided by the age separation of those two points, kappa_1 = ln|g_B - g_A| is -3.5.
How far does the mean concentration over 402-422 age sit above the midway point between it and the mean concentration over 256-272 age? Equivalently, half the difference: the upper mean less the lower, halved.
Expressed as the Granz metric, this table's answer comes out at -0.11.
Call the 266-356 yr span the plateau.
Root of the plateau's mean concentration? 1.71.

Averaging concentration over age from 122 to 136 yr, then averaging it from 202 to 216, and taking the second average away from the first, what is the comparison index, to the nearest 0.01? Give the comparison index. 0.01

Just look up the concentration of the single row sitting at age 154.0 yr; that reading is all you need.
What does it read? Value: 2.459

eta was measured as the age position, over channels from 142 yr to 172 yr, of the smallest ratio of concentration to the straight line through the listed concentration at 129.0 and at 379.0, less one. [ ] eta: 154.0 yr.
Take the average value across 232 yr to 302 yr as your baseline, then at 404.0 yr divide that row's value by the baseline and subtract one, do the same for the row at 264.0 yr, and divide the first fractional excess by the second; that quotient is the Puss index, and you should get 0.6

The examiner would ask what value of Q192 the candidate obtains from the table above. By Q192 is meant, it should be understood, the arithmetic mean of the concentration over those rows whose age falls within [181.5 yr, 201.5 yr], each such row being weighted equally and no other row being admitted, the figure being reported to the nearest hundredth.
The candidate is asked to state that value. 2.78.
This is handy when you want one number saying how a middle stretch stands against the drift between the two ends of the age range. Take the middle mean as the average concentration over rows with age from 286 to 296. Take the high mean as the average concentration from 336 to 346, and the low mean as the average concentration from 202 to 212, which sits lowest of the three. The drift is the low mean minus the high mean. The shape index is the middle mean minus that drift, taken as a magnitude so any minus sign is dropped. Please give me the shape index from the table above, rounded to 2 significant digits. 2.8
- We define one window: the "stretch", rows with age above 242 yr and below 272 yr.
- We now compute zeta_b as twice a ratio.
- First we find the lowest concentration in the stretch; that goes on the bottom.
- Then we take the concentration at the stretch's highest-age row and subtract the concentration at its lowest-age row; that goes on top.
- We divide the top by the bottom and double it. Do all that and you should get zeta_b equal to 0.45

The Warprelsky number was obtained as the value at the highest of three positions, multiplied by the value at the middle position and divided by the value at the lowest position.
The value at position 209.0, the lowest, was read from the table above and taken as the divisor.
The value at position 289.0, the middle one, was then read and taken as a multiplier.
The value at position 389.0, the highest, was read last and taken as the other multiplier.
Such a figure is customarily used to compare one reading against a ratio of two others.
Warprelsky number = 2.85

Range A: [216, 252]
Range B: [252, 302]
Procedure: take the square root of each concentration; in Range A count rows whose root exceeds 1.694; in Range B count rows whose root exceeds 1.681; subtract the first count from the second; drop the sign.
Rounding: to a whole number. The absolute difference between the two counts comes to 4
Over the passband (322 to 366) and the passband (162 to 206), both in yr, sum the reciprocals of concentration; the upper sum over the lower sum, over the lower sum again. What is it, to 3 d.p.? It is 0.301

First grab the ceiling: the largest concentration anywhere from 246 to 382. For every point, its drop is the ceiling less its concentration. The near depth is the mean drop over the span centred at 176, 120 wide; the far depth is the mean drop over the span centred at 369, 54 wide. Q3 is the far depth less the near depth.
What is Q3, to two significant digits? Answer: -0.093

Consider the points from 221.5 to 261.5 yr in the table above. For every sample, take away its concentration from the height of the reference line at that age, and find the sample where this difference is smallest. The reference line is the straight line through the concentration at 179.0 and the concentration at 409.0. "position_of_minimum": 224.0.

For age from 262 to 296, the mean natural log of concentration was 1.08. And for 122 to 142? 1.04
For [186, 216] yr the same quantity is 1.02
